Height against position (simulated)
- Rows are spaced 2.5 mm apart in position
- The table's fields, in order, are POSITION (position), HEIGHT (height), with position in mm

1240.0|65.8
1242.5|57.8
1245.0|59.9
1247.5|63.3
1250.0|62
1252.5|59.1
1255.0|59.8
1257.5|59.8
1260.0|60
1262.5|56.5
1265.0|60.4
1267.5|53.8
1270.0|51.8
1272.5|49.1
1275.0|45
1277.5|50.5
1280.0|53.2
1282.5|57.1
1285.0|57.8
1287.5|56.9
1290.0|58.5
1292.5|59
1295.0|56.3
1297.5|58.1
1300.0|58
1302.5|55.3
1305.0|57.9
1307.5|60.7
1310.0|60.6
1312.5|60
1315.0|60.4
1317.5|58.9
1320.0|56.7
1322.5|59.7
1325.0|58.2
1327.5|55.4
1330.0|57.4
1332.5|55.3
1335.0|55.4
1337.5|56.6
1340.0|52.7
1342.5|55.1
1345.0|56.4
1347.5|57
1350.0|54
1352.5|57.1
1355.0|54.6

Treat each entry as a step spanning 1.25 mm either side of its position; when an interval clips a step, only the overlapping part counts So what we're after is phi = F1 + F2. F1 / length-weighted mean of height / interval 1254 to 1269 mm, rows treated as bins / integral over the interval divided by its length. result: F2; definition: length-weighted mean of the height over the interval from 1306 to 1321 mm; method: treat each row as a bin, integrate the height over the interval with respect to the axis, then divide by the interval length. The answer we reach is 118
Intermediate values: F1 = 58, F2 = 59.6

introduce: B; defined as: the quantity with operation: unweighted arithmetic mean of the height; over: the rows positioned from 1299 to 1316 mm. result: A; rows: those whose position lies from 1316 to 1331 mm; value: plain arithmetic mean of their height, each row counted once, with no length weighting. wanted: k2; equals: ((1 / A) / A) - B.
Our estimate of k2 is -59.0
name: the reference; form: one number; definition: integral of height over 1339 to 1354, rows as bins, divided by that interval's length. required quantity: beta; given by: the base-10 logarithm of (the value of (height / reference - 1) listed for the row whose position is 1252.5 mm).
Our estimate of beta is -1.2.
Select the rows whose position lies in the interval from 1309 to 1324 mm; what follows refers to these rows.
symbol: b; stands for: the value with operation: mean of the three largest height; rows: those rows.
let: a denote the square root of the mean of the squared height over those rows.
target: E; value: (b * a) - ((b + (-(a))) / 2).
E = 3583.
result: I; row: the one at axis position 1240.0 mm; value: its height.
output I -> 65.8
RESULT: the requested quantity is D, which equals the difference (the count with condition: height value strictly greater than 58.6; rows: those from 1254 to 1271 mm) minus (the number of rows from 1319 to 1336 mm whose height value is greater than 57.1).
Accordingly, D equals 1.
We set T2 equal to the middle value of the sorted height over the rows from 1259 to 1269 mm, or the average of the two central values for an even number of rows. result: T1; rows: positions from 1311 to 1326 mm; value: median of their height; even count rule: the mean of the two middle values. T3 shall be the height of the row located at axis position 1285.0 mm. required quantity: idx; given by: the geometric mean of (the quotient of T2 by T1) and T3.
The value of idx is 7.54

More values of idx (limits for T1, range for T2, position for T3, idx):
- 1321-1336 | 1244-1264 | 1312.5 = 7.98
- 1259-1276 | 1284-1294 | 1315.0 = 8.08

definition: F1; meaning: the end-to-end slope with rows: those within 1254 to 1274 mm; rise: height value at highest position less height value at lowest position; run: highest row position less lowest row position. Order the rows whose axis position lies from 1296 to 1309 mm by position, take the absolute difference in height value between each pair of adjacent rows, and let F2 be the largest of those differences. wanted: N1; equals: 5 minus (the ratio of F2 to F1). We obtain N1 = 10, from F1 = -0.6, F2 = 2.8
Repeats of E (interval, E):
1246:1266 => 3722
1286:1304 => 3363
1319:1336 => 3324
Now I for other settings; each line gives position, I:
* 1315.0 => 60.4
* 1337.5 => 56.6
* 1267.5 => 53.8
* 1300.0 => 58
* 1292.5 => 59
